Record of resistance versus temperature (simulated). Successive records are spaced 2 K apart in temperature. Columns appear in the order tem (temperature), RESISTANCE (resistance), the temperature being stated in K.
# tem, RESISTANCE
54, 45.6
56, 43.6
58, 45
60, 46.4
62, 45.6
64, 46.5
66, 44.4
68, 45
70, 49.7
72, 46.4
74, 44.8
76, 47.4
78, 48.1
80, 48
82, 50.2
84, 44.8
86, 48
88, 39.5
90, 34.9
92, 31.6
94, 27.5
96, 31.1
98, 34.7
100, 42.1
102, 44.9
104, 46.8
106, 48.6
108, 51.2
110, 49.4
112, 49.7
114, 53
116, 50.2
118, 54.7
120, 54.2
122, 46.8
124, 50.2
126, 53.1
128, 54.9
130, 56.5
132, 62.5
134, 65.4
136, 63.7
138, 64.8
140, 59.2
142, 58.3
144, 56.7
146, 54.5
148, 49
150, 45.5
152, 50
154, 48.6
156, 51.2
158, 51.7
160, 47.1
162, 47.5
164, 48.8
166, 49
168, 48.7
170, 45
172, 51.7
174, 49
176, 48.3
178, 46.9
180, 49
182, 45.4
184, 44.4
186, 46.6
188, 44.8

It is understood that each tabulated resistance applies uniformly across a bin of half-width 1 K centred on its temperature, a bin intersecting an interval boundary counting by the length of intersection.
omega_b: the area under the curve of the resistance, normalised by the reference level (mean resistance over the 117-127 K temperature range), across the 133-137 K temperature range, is 4.98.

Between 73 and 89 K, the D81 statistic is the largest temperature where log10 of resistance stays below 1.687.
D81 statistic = 88 K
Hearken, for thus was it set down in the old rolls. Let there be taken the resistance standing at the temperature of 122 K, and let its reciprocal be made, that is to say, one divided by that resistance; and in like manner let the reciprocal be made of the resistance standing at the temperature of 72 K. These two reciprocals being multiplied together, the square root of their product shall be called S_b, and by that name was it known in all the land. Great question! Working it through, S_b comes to 0.0215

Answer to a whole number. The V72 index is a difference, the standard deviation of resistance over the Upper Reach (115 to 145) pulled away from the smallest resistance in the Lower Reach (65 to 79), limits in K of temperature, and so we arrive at 39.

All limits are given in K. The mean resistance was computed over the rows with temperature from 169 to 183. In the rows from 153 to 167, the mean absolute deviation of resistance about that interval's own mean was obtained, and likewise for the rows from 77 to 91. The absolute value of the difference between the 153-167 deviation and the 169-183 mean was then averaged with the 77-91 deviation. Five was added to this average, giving 30.5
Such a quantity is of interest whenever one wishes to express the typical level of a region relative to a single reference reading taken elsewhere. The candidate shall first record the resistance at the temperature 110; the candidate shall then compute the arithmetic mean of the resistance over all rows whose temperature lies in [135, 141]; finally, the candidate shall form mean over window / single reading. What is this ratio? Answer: 1.27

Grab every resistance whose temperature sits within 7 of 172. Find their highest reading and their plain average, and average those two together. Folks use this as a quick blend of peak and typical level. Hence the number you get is 50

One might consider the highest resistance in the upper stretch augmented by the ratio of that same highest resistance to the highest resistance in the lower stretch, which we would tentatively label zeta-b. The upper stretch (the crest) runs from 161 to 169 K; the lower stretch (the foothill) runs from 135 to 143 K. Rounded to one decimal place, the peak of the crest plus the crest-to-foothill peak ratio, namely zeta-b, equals 49.8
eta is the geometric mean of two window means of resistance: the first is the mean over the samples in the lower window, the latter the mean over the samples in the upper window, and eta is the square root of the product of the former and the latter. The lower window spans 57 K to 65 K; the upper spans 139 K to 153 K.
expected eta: 49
